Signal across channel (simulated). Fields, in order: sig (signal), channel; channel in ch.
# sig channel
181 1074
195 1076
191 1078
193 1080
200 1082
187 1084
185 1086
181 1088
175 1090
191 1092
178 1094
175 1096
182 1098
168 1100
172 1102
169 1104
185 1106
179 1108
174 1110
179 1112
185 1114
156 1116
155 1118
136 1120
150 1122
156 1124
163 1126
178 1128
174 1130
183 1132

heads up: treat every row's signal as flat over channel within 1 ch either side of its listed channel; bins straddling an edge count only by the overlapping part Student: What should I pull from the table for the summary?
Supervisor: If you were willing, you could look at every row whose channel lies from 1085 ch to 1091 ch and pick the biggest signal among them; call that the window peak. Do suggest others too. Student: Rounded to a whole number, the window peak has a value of 185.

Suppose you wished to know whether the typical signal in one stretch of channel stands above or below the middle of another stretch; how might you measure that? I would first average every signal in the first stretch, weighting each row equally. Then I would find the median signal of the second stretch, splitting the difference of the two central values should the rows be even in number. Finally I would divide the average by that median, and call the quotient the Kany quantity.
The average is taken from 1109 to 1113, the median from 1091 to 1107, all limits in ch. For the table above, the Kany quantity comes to 1.00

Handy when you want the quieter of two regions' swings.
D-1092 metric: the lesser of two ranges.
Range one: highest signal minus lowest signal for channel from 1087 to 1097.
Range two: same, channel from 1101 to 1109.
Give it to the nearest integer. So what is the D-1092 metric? 16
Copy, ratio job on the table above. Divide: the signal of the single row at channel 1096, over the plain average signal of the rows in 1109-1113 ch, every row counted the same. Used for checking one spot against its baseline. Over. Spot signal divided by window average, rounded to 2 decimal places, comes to 0.99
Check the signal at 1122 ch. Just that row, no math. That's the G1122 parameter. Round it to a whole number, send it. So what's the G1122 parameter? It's 150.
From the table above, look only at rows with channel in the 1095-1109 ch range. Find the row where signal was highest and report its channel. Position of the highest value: 1106 ch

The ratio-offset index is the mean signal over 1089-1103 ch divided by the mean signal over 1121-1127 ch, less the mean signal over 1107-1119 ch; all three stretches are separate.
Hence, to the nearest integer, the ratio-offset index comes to -170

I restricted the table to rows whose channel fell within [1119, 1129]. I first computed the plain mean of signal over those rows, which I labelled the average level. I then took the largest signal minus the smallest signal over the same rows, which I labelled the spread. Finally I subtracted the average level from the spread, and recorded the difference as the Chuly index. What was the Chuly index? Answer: -115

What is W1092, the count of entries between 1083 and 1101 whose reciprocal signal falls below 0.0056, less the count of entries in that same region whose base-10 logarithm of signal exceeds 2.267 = 2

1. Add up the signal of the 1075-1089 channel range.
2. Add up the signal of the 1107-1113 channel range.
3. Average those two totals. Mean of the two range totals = 932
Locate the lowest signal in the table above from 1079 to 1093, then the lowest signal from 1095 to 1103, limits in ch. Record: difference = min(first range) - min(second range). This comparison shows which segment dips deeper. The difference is 7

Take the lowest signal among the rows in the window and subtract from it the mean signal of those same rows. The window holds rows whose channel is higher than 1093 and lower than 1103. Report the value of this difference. -7.0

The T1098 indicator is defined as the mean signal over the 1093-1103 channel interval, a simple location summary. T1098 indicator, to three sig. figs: 175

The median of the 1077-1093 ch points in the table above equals 189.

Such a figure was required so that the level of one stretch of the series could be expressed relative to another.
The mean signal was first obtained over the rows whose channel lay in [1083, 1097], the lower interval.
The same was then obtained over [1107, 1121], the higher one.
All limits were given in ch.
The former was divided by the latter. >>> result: 1.09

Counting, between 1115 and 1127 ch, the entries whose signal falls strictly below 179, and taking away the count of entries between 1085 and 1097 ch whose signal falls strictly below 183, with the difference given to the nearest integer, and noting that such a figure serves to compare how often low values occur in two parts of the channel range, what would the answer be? 2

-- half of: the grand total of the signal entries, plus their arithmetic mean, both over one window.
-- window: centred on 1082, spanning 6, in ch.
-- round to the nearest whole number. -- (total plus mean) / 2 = 387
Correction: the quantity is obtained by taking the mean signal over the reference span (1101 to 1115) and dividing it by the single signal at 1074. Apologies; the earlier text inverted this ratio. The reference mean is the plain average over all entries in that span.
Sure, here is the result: 0.98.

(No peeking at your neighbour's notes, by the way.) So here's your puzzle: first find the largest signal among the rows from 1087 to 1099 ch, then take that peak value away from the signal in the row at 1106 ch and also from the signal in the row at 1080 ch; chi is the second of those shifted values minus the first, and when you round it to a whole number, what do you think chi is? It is 8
